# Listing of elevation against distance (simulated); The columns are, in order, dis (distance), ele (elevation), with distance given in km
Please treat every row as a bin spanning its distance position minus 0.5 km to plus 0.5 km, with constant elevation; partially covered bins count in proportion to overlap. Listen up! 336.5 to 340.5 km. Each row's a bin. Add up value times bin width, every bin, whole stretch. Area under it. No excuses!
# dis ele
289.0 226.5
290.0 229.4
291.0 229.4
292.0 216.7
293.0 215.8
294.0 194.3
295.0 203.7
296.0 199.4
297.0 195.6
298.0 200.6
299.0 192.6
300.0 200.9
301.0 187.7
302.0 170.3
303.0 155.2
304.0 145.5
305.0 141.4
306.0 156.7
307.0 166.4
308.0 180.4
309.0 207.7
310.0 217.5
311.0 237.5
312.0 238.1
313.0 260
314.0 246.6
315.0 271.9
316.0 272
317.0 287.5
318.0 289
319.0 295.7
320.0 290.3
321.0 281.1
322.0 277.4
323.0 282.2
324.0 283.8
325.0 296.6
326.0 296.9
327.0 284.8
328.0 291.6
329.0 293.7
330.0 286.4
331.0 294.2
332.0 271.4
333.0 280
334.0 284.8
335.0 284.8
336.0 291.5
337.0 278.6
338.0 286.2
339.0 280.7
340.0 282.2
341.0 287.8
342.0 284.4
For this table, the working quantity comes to 1128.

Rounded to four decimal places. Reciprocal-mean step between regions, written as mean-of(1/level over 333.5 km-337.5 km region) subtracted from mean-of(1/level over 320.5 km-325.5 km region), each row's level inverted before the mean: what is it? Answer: 0.0000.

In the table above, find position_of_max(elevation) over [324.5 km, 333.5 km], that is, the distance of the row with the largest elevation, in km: 326.0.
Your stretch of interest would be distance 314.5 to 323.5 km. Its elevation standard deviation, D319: 8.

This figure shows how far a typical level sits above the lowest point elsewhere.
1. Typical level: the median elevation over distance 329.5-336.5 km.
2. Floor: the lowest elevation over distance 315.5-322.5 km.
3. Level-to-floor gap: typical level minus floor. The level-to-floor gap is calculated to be 13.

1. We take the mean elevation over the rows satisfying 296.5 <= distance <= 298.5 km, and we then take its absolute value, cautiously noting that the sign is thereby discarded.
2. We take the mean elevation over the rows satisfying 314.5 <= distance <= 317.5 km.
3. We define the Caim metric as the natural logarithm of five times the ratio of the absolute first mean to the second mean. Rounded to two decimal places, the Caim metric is 1.27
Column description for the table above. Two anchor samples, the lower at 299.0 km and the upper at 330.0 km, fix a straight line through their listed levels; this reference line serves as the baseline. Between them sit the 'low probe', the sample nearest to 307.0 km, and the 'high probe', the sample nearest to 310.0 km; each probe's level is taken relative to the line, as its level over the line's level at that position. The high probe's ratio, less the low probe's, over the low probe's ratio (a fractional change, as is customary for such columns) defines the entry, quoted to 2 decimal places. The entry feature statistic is 0.25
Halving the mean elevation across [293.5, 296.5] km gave 100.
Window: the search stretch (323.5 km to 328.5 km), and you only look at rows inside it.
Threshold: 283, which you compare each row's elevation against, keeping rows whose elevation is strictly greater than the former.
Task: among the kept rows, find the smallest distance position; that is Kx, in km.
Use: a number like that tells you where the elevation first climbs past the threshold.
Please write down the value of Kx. 324.0 km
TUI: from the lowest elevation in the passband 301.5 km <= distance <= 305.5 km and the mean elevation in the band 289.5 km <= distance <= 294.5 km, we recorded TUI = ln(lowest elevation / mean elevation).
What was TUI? -0.4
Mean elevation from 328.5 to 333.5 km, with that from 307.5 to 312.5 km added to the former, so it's 501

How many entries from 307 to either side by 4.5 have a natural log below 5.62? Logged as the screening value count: 9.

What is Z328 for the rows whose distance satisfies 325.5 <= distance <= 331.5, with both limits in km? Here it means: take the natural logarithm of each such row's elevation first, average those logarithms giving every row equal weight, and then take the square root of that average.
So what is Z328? 2.38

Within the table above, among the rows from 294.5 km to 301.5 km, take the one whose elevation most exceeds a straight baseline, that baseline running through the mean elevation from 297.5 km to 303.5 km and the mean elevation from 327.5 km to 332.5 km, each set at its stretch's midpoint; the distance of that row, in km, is 295.0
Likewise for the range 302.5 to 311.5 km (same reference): 311.0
